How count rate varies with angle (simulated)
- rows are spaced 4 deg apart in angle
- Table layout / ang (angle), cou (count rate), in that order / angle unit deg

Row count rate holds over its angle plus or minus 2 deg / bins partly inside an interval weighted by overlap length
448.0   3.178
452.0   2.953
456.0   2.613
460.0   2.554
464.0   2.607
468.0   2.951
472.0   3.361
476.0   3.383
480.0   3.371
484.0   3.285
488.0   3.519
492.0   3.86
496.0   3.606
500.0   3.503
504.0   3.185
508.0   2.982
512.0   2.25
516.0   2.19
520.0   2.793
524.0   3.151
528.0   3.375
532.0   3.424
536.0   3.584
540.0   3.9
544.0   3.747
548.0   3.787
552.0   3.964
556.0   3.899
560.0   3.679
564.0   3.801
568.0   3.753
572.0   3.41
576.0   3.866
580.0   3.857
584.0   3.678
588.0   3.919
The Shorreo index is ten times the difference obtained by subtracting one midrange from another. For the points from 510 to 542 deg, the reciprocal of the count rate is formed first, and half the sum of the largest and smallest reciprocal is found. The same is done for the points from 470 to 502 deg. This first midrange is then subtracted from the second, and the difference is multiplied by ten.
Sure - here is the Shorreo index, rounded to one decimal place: -0.7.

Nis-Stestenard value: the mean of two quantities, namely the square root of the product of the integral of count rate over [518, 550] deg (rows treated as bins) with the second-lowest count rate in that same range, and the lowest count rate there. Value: 10.7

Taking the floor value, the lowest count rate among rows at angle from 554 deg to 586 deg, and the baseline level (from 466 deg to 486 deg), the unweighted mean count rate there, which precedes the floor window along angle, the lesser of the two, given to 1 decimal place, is 3.3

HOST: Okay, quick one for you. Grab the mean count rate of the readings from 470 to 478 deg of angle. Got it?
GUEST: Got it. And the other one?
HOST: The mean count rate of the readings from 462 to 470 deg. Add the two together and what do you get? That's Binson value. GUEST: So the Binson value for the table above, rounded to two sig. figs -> 6.2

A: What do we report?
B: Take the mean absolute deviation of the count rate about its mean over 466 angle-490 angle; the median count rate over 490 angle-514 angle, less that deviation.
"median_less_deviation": 3.2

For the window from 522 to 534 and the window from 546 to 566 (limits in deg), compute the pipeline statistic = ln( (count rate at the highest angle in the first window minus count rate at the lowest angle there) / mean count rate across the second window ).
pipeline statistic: -2.6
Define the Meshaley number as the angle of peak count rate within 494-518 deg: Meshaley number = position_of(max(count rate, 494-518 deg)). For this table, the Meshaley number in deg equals 496.0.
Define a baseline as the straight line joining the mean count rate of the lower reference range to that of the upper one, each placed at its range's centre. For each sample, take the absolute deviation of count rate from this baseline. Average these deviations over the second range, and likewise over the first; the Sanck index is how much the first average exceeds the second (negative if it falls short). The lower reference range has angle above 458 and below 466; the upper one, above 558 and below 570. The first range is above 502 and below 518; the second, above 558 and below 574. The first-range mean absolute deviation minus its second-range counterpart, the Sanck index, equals 0.40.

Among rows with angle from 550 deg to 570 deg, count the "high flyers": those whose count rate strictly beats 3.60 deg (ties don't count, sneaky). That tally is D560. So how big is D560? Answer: 5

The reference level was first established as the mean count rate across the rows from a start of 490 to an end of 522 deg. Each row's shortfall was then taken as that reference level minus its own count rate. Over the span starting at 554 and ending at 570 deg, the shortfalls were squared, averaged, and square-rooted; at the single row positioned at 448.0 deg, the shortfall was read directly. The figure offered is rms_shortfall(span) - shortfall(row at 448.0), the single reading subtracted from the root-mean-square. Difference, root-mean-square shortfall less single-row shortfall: 0.9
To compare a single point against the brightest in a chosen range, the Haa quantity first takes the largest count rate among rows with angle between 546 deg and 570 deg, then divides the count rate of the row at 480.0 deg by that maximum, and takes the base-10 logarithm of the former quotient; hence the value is -0.070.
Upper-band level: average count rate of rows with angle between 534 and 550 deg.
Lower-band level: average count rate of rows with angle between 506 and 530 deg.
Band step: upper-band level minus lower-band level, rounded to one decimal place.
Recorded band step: 1.0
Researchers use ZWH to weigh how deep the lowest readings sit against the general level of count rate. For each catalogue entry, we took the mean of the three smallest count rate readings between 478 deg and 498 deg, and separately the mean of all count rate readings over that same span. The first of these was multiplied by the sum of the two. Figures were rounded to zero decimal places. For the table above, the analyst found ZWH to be 23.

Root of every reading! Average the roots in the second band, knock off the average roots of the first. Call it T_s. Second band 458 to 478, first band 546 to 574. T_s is -0.22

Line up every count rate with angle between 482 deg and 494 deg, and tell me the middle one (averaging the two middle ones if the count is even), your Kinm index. 3.52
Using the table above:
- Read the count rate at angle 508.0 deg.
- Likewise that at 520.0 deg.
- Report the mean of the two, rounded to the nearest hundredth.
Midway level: 2.89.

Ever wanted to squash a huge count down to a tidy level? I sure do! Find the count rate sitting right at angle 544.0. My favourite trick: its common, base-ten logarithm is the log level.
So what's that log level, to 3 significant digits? 0.574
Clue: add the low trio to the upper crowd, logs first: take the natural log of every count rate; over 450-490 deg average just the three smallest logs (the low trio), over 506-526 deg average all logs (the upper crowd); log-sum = 1.92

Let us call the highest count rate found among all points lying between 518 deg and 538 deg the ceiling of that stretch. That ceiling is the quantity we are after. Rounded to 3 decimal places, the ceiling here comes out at 3.584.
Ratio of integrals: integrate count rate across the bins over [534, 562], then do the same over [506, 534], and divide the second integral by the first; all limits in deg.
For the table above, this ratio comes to 0.76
